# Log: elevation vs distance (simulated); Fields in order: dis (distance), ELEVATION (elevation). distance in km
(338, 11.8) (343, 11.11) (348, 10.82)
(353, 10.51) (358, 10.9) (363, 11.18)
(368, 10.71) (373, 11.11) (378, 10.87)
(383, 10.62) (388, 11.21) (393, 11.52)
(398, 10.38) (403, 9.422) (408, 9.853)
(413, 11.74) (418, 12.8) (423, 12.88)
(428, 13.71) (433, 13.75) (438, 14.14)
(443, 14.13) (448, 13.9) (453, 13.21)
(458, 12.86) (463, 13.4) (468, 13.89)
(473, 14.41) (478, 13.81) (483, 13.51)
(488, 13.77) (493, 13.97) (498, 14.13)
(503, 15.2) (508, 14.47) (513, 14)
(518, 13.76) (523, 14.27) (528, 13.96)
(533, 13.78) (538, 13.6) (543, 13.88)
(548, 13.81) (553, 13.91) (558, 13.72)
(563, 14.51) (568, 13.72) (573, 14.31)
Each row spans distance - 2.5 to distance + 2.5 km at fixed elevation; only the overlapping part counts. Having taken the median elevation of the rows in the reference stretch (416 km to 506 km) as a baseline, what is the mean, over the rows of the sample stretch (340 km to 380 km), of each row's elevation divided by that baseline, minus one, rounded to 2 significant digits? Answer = -0.21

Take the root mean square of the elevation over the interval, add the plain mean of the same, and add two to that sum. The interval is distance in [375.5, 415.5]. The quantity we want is 23.4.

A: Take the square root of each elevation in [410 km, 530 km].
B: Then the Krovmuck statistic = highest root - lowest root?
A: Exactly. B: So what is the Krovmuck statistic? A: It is 0.5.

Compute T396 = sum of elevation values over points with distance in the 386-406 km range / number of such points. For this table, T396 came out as 10.6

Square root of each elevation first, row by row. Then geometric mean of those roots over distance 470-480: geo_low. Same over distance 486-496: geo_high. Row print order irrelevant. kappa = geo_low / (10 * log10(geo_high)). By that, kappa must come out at 0.658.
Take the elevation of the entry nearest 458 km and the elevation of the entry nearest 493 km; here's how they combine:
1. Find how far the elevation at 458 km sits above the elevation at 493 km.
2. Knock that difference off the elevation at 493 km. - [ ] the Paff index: 15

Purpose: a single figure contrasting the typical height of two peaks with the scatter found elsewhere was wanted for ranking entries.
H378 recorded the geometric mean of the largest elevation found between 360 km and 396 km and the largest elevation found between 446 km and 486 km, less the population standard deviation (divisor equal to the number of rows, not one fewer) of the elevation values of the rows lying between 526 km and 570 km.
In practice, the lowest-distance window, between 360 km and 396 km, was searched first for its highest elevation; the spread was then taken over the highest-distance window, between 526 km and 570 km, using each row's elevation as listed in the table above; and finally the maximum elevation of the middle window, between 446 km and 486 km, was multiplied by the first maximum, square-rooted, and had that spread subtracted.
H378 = 12.6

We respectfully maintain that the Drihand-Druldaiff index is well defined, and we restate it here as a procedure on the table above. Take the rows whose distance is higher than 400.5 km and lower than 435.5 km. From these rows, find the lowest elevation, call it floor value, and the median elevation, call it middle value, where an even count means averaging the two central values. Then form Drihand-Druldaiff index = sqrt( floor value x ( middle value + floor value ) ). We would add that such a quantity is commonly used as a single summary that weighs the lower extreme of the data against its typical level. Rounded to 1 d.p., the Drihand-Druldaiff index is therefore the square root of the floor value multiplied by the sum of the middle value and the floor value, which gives 14.5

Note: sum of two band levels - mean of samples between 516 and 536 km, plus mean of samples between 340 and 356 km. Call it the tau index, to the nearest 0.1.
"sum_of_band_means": 24.8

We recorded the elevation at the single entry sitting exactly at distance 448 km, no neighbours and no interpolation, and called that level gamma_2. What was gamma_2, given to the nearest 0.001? 13.900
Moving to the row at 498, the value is 14.130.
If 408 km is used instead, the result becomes 9.853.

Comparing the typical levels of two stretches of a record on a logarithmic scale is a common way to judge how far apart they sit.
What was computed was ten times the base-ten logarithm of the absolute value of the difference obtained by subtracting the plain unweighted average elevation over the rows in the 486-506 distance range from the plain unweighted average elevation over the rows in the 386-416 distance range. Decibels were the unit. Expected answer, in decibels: 6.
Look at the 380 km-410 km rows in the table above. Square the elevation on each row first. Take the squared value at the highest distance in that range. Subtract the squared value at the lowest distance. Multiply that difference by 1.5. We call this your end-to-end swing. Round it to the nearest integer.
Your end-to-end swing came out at -24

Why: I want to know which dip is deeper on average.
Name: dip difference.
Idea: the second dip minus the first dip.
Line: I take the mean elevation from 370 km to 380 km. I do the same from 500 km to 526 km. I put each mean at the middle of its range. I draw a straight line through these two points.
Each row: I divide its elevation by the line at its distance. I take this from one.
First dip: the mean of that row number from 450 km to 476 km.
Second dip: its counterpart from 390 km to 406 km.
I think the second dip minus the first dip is 0.13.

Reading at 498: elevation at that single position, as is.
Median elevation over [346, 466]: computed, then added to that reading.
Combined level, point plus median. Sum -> 25.5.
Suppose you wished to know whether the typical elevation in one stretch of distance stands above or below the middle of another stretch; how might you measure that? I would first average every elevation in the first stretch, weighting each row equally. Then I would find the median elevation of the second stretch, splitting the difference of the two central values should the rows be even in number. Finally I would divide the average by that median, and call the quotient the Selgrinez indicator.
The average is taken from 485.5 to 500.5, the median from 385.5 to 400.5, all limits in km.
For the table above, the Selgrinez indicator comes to 1.25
